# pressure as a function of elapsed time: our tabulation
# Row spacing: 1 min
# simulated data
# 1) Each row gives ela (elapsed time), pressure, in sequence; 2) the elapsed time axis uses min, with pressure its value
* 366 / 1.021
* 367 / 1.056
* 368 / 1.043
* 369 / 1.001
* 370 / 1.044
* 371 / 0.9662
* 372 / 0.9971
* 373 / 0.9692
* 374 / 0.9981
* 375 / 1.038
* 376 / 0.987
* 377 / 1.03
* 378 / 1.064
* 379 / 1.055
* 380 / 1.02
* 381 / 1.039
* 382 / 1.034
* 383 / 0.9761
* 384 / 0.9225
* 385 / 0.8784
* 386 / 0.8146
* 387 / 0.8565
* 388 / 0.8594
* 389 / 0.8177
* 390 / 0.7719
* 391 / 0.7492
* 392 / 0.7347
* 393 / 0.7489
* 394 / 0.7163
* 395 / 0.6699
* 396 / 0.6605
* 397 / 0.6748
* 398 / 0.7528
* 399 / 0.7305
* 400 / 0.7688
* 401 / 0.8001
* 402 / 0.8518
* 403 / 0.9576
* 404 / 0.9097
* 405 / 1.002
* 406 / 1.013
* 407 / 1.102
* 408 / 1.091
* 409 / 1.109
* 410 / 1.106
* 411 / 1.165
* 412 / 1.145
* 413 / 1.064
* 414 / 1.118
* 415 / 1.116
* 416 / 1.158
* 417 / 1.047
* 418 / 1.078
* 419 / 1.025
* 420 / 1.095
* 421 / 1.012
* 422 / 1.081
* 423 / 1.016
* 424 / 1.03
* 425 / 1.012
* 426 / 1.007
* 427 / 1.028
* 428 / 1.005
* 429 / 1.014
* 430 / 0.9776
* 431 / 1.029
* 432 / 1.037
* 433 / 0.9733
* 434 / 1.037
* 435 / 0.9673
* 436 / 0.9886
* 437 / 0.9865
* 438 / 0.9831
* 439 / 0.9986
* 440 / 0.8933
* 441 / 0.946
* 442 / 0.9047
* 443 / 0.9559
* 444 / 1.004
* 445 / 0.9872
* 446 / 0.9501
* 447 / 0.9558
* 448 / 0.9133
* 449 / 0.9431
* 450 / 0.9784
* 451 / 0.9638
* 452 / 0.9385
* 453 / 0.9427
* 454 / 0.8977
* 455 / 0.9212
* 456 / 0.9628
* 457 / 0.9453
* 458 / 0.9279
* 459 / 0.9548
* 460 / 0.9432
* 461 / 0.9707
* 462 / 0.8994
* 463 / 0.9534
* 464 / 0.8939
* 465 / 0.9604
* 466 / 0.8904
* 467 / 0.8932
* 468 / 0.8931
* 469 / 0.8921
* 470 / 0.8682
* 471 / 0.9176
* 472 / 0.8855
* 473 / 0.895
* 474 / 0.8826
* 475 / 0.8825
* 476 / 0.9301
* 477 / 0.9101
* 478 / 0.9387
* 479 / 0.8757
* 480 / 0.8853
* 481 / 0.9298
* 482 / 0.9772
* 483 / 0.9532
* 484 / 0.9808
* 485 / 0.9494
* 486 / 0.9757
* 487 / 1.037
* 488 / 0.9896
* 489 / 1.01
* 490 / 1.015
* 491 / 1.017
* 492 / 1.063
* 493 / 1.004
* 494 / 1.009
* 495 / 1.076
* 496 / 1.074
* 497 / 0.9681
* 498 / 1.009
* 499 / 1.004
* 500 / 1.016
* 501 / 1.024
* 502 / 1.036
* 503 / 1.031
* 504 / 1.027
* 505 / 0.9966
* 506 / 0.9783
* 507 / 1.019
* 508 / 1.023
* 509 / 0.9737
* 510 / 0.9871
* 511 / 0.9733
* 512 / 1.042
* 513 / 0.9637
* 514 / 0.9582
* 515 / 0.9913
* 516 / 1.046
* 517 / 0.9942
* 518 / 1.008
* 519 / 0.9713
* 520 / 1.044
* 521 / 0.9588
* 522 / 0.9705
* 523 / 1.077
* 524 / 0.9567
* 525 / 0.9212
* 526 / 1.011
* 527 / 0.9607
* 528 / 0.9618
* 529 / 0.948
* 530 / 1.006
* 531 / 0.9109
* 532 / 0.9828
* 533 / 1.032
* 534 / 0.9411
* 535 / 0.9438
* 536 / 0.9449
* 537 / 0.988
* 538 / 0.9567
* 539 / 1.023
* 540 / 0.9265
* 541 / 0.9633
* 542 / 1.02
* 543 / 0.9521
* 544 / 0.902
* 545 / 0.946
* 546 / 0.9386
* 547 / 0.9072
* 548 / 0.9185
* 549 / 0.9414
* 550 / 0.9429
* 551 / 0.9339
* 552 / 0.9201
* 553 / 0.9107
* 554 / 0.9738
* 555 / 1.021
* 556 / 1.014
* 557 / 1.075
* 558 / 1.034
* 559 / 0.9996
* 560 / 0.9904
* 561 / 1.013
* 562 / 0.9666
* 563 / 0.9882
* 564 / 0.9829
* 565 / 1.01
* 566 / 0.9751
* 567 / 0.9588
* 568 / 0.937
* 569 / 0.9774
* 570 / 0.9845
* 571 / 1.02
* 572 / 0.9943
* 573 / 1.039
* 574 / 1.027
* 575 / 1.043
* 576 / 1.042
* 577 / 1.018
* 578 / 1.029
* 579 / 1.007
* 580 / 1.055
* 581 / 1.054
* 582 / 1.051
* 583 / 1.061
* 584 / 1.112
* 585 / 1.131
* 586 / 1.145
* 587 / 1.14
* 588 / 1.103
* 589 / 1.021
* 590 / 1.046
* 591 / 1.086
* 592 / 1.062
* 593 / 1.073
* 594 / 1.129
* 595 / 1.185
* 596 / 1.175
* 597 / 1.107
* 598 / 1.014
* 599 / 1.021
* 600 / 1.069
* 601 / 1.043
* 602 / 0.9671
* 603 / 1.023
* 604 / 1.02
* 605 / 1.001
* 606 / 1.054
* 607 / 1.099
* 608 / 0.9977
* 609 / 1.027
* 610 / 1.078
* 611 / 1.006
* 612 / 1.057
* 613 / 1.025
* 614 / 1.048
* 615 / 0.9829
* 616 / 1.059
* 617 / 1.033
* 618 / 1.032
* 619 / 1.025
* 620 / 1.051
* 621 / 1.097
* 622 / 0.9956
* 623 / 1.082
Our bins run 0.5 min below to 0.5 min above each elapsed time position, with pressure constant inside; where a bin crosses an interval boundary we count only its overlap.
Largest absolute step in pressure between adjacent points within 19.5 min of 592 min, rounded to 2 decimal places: 0.10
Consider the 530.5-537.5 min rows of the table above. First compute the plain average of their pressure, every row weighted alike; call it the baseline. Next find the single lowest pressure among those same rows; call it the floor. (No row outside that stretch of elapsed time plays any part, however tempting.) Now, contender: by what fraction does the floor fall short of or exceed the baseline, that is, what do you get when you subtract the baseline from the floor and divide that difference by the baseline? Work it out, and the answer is -0.054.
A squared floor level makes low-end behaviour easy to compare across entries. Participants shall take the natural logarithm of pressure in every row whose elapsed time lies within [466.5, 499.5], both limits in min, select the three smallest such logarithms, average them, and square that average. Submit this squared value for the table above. 0.018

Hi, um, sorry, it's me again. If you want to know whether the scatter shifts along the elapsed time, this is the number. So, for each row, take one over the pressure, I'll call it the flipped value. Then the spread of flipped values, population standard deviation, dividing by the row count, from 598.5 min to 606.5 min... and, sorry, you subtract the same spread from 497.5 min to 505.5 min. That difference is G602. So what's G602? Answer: 0.016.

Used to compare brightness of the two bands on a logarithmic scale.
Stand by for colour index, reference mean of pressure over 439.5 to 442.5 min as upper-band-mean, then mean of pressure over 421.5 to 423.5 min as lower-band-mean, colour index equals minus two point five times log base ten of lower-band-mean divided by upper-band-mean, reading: -0.15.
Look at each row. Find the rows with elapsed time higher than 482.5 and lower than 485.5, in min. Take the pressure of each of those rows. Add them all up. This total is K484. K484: 2.88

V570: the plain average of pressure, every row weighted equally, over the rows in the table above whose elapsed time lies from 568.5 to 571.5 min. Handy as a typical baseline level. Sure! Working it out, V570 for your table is 0.99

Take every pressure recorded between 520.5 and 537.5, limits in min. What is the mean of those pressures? 0.971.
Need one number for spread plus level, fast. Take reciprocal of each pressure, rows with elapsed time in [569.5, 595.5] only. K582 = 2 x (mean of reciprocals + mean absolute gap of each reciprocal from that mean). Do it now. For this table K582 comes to 1.95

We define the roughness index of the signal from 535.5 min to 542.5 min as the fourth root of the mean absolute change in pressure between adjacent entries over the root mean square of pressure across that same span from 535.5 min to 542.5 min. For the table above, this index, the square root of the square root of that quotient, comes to 0.488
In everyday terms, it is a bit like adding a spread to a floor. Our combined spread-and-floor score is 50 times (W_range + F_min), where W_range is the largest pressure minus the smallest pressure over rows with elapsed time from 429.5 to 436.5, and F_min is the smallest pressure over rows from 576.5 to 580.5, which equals 53.8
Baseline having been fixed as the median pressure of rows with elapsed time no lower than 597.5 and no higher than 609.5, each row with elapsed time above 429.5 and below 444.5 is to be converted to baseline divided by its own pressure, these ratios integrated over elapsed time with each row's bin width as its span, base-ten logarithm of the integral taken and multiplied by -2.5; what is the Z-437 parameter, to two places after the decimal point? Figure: -2.99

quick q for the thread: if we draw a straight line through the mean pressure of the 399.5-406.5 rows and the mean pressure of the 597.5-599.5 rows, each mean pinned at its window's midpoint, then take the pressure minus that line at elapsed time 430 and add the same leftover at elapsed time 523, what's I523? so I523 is 0.166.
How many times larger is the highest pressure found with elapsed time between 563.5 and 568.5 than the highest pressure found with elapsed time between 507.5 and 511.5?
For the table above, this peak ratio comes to 0.99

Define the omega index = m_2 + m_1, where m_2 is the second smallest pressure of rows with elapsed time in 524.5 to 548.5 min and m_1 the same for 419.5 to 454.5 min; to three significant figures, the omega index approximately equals 1.80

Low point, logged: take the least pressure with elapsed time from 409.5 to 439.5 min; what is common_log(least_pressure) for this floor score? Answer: -0.014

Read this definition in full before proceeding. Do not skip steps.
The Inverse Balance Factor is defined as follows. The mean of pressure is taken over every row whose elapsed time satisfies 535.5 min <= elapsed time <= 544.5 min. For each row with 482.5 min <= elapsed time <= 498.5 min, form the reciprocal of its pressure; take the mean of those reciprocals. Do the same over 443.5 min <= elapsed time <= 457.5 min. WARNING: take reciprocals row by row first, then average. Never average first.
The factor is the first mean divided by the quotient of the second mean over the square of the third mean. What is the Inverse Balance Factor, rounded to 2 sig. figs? 1.1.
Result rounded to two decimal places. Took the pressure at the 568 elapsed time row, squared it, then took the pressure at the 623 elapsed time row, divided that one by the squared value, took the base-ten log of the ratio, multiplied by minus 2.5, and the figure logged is -0.23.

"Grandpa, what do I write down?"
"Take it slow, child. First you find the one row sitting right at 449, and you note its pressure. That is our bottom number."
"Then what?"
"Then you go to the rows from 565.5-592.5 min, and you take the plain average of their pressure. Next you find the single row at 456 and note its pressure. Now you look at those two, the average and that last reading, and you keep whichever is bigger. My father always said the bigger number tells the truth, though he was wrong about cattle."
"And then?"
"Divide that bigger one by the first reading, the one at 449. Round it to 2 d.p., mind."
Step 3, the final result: 1.10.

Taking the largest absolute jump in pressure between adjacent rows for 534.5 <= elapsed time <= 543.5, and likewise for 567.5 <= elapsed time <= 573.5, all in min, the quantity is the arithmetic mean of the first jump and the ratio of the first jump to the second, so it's 1.1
